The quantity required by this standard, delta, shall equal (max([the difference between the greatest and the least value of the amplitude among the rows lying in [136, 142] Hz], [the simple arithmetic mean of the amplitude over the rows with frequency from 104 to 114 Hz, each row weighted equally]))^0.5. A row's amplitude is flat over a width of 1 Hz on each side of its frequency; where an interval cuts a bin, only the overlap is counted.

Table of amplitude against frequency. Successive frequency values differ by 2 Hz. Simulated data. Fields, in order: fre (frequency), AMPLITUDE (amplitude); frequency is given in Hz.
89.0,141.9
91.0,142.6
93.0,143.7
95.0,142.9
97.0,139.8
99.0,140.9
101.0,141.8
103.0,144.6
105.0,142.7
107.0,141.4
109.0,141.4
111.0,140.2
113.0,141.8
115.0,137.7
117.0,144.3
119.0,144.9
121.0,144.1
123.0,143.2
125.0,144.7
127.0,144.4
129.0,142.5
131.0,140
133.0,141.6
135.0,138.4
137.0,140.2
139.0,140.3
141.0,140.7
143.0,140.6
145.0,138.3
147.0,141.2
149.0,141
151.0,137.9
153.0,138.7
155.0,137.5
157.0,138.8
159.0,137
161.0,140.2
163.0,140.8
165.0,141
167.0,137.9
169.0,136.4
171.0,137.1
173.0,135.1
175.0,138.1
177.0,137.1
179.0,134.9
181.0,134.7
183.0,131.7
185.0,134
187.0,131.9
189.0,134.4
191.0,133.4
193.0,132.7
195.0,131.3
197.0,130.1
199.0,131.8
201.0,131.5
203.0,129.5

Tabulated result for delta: 11.9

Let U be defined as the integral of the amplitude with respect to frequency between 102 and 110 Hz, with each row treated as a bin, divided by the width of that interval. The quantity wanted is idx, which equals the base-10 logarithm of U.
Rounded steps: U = 143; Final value 2.15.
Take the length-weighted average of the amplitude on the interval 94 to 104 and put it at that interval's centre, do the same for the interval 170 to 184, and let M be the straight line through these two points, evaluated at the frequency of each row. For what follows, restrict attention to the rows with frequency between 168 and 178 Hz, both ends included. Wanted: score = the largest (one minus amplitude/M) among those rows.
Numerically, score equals 0.006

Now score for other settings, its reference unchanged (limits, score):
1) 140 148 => -0.001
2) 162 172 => -0.002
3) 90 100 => 0.017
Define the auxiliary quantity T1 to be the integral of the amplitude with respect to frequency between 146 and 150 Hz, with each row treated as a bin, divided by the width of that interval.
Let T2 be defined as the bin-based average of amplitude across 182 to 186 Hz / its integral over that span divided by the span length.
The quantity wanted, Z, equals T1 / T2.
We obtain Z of 1.06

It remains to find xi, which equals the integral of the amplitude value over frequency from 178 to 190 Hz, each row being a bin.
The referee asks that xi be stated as 1603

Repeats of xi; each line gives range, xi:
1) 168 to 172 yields 547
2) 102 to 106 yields 575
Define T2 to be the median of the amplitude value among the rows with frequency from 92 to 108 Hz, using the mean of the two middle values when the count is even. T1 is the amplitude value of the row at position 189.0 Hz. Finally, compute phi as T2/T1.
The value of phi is 1.06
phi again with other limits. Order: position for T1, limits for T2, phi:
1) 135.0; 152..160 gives 1.00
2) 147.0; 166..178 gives 0.97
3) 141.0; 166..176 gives 0.97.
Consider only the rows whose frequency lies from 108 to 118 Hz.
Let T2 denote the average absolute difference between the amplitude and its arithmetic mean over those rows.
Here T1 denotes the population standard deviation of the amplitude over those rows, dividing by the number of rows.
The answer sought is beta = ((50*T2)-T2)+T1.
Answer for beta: 86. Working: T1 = 2.15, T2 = 1.7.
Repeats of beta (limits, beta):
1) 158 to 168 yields 77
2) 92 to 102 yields 59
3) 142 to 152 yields 68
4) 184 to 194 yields 39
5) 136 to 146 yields 35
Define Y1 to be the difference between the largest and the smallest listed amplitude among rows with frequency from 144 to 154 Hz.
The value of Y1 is 3.3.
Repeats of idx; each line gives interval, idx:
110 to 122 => 2.15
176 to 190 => 2.13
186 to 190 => 2.12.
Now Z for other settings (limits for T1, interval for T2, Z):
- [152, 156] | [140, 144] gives 0.98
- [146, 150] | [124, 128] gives 0.98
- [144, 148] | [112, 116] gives 1.00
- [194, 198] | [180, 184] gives 0.98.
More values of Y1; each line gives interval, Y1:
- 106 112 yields 1.2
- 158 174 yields 5.9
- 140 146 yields 2.4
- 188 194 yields 1.7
